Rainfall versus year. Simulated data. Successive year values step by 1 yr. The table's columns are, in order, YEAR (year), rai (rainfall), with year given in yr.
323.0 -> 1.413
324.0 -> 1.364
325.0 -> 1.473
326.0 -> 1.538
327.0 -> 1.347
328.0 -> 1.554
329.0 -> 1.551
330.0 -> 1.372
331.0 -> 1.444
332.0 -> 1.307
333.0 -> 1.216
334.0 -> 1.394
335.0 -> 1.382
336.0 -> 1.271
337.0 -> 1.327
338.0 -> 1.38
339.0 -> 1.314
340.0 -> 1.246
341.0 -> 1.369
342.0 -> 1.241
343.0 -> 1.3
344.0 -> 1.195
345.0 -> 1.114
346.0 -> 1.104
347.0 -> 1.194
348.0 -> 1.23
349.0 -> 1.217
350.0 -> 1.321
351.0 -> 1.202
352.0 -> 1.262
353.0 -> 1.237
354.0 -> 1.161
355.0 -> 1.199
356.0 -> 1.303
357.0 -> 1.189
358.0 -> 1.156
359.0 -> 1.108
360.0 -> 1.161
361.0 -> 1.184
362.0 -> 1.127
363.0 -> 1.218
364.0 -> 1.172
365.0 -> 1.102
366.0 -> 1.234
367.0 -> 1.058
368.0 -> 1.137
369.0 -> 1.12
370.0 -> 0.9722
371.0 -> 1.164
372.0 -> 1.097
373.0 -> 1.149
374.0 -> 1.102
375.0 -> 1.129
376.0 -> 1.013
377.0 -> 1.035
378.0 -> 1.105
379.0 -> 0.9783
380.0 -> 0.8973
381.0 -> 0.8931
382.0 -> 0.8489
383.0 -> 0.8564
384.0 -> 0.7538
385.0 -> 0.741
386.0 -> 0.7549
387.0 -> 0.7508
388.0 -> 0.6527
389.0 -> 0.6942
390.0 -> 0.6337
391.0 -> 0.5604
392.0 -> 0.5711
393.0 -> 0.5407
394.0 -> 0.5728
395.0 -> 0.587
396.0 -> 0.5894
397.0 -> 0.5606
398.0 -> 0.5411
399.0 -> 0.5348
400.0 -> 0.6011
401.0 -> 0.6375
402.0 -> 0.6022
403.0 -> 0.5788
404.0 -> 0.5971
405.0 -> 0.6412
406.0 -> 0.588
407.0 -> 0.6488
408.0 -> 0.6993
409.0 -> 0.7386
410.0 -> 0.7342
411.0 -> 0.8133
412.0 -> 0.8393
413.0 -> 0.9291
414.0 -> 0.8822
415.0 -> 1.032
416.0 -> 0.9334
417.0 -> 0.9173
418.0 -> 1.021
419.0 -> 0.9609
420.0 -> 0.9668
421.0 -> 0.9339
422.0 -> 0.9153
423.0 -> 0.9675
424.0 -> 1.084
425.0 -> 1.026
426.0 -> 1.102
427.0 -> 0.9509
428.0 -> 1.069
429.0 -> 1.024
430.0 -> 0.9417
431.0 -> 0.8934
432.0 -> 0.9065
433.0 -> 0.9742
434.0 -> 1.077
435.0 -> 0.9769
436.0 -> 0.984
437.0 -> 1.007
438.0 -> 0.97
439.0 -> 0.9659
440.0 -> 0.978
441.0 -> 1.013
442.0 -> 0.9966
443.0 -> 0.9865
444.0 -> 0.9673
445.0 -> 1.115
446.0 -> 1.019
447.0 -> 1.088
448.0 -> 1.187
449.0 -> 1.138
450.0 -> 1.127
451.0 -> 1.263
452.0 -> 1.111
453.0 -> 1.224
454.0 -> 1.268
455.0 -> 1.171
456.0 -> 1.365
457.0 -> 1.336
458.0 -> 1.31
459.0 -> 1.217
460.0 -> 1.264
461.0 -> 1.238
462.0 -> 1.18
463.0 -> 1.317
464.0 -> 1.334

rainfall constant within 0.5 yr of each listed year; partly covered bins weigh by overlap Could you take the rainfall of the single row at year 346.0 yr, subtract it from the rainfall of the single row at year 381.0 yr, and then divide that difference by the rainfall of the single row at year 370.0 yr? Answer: -0.2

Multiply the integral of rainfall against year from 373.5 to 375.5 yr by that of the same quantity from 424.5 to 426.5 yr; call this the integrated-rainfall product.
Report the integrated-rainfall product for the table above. 4.7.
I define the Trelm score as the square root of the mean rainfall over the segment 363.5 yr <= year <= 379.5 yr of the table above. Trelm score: 1.05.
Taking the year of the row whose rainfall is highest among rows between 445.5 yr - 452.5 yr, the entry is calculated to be 451.0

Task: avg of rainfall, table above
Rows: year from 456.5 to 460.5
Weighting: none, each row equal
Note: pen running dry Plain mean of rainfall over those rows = 1.28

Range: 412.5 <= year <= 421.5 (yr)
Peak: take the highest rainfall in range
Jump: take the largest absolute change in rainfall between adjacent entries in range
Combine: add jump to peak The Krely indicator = 1.18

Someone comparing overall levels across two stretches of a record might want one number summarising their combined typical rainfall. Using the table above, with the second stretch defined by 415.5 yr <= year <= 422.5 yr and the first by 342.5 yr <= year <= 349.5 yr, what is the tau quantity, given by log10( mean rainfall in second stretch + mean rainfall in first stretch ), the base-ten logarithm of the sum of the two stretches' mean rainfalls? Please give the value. 0.331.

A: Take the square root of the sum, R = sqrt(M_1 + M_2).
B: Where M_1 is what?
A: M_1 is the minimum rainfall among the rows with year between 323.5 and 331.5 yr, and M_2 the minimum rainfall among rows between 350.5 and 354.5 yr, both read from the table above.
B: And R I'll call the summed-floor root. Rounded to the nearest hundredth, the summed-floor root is 1.58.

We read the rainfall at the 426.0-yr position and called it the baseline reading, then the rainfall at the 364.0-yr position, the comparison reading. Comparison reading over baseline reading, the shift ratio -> 1.1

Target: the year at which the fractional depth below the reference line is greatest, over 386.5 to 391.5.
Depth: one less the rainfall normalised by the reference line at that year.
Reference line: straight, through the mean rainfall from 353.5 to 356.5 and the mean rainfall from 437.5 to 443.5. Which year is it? 391.0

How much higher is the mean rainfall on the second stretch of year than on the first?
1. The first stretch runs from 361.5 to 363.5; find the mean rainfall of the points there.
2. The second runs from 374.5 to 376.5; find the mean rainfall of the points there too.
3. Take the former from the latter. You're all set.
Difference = -0.10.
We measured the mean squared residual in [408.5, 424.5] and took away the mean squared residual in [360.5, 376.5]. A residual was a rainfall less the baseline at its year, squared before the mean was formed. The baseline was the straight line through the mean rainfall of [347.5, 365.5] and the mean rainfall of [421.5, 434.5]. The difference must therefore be 0.018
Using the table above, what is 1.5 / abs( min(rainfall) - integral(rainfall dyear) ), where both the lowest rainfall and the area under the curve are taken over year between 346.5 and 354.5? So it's 0.173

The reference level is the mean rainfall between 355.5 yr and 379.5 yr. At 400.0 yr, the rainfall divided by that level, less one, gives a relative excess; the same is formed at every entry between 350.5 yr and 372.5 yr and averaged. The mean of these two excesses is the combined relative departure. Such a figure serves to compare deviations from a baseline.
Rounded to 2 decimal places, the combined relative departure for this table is -0.22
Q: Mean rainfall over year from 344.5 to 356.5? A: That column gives 1.21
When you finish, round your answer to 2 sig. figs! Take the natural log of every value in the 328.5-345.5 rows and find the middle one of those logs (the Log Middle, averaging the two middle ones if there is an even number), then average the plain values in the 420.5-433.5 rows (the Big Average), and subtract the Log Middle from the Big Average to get 0.71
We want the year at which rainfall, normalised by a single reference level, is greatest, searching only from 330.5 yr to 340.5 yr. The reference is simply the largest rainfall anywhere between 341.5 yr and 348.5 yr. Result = 331.0 yr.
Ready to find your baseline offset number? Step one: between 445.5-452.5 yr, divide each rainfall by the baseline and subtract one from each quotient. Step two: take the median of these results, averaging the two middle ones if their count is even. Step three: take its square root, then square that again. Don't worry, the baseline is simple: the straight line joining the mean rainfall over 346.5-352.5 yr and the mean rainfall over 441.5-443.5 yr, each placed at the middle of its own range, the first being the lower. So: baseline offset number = 0.16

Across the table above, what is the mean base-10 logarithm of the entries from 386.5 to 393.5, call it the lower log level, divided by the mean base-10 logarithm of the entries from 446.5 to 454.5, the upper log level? -2.9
